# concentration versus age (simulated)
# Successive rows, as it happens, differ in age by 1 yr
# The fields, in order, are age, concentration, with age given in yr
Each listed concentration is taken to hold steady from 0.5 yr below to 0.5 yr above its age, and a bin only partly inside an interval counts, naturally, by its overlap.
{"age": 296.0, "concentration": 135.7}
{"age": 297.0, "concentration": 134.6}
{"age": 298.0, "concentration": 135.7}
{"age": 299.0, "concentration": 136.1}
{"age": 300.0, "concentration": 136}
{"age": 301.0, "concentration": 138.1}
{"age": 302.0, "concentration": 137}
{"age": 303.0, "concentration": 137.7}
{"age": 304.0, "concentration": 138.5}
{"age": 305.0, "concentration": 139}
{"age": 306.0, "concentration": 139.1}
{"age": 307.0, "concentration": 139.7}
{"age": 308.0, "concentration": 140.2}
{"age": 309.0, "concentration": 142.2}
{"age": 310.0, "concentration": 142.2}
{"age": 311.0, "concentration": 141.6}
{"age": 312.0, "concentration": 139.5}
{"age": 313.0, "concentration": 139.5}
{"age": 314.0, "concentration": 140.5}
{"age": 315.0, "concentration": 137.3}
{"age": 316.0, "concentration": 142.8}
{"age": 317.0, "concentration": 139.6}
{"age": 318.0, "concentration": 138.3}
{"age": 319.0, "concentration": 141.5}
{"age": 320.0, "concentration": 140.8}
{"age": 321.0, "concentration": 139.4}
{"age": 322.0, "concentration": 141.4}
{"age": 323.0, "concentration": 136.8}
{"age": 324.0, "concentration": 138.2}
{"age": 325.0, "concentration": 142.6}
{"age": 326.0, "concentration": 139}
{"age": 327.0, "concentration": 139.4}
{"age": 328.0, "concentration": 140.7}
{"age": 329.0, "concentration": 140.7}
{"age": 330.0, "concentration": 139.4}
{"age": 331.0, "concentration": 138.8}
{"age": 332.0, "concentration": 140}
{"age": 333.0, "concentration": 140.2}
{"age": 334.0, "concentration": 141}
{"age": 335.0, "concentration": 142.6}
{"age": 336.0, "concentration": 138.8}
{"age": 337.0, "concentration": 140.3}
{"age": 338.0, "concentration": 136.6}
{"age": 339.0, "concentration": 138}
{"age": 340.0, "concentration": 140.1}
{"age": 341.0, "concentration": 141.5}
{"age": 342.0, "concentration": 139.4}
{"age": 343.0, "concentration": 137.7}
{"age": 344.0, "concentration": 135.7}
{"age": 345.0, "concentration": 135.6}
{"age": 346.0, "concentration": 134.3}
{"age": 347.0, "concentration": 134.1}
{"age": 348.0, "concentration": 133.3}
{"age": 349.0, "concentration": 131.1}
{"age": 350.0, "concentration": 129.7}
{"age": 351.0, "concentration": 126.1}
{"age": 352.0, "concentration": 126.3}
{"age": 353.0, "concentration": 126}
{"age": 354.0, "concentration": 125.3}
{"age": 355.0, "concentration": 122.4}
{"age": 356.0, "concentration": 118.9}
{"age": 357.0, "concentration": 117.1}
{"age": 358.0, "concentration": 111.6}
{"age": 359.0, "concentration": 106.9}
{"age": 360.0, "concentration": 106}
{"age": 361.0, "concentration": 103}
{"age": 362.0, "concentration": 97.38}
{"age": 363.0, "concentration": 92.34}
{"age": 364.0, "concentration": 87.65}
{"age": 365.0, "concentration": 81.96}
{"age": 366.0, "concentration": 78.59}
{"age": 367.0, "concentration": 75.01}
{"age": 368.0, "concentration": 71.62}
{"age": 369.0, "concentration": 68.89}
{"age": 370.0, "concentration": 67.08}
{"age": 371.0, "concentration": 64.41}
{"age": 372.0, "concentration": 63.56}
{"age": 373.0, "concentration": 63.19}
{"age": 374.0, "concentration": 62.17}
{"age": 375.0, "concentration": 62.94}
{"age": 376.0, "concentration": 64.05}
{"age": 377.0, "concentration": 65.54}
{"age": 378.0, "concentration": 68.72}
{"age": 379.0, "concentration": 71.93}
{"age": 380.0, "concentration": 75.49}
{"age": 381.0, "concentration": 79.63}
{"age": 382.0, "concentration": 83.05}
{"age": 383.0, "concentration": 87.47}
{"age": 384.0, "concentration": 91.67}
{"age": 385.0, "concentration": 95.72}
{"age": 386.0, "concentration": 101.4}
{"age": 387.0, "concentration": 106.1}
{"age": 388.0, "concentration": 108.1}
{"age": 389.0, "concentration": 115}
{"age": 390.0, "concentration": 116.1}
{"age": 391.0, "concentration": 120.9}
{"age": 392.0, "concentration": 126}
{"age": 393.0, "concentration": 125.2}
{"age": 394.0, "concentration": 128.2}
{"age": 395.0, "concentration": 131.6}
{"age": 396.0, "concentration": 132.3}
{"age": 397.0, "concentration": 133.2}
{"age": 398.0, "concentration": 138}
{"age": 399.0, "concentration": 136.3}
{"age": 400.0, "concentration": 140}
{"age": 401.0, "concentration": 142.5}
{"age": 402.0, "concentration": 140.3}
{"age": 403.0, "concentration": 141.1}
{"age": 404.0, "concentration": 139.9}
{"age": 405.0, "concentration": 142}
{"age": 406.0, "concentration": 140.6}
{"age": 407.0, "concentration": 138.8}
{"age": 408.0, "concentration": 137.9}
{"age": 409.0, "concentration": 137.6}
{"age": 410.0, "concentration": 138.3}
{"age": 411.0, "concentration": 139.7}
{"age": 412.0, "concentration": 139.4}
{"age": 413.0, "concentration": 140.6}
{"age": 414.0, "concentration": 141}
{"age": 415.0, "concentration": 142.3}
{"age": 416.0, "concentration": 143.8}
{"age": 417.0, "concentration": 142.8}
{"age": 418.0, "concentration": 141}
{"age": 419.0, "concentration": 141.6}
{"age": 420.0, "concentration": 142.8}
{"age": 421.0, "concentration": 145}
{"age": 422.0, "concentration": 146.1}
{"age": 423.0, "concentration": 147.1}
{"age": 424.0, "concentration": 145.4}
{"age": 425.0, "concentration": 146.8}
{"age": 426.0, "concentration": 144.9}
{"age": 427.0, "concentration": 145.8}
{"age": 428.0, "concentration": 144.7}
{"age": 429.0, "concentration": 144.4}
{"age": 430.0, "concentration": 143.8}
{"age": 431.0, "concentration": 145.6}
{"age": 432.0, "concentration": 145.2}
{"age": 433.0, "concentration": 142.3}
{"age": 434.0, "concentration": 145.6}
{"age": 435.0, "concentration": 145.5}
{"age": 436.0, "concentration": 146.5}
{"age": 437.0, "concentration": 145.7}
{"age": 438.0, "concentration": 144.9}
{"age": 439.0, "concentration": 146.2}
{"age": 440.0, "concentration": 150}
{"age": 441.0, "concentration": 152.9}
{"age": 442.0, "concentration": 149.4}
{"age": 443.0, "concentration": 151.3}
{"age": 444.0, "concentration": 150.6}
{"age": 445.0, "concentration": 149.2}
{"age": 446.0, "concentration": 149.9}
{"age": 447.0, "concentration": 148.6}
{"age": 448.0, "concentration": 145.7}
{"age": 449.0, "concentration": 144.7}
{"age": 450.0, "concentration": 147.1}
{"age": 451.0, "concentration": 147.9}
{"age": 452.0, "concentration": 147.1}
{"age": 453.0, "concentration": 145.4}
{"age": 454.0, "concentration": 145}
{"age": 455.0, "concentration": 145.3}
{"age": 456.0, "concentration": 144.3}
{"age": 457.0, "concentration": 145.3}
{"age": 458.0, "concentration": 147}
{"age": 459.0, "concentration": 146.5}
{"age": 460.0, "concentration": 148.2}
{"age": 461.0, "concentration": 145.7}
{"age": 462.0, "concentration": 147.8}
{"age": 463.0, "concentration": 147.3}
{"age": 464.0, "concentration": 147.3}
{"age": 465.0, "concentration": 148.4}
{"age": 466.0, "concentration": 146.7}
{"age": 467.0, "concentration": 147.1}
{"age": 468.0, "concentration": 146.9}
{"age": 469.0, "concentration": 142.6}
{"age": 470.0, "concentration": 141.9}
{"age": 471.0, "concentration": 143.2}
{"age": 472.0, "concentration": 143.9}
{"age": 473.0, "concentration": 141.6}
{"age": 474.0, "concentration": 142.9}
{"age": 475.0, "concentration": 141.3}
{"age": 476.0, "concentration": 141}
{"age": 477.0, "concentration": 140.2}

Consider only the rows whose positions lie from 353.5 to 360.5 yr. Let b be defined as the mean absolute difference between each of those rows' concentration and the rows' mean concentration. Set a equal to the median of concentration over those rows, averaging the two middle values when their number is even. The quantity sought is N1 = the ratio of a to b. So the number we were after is 19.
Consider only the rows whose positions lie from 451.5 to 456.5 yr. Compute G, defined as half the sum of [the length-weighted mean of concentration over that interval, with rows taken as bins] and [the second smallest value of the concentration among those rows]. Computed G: 145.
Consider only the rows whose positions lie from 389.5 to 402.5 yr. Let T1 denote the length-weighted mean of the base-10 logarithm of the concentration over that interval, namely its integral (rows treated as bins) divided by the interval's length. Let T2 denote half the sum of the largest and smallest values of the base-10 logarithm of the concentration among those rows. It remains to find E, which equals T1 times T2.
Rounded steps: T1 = 2.12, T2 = 2.11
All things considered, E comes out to 4.5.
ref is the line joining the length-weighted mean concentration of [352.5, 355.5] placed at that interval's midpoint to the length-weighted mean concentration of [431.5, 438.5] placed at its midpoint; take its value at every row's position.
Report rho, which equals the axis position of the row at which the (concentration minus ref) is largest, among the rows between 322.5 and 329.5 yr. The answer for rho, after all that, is 325.0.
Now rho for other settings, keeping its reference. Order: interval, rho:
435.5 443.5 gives 441.0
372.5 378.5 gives 378.0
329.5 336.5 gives 335.0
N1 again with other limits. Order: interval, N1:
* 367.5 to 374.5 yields 22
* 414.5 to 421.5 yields 148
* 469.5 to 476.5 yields 154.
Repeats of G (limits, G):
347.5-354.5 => 127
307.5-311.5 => 142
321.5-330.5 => 139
